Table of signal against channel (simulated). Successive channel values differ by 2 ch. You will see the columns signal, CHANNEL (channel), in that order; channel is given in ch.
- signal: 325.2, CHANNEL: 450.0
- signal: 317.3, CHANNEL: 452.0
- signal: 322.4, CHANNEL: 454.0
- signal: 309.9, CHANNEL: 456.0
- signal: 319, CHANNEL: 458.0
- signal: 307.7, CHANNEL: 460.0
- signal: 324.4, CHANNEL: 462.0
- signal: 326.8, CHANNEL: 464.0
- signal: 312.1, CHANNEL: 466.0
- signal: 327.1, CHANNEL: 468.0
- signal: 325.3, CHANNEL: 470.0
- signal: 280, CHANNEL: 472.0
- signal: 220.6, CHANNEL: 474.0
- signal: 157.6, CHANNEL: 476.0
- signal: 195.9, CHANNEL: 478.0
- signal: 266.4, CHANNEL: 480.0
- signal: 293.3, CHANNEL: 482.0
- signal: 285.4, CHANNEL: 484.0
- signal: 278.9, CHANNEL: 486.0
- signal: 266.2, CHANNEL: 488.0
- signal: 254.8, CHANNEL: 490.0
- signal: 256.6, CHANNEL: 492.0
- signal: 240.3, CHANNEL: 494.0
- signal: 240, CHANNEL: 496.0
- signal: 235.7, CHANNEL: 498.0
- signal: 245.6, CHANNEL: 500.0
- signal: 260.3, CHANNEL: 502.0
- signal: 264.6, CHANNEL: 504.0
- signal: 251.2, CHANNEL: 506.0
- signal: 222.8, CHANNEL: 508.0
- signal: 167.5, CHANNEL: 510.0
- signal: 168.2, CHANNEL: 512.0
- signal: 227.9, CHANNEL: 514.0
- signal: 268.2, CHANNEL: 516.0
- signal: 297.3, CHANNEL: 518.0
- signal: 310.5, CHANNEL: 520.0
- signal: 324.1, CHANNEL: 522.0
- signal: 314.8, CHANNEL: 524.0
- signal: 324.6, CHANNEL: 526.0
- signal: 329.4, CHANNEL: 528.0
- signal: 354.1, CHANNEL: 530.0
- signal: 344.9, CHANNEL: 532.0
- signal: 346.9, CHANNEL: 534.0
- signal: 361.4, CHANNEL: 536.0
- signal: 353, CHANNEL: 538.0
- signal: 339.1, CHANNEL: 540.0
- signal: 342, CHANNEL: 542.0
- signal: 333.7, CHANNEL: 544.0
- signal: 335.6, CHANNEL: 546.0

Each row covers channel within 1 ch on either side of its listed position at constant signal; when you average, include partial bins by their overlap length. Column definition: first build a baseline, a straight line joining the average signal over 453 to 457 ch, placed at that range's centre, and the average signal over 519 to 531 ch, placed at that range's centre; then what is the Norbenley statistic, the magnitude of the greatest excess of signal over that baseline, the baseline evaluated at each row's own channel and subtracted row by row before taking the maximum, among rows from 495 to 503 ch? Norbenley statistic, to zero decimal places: 63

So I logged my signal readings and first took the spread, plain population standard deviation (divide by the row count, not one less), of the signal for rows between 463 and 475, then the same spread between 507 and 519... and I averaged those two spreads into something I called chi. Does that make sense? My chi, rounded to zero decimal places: 43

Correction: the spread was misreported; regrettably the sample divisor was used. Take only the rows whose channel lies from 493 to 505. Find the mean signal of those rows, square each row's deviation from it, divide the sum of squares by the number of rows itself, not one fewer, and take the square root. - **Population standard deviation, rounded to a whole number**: 11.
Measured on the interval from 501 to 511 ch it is 36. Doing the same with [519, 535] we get 15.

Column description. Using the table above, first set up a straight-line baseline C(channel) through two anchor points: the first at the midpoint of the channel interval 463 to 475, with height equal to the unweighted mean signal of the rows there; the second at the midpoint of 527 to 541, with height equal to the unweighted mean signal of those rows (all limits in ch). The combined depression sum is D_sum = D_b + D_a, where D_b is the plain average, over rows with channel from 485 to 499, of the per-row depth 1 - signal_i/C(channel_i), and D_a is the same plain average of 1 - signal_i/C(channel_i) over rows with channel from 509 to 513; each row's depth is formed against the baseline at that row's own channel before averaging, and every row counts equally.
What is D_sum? 0.69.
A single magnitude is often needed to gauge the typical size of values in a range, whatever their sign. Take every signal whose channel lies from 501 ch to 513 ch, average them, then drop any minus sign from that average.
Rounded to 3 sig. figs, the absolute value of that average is 222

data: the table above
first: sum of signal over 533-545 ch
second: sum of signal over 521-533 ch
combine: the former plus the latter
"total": 4068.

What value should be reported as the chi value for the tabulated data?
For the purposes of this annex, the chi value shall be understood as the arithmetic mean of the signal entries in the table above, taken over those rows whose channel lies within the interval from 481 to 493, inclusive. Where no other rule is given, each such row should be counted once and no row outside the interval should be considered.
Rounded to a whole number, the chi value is 273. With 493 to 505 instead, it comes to 248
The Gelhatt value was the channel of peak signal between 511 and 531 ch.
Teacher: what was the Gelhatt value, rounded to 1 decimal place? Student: 530.0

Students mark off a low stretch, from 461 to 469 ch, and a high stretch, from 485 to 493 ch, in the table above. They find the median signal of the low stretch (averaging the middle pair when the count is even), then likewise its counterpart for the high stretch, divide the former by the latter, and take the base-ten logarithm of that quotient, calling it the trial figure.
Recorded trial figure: 0.10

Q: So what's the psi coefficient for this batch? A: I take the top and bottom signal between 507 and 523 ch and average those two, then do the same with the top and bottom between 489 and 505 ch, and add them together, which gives 496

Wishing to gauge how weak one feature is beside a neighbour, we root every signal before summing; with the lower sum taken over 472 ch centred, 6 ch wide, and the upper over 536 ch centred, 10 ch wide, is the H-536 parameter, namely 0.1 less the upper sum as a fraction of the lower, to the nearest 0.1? -1.8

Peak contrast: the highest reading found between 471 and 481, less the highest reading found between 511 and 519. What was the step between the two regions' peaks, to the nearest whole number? -17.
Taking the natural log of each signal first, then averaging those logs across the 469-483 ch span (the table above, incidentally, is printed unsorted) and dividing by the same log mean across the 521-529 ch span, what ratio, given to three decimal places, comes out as 0.950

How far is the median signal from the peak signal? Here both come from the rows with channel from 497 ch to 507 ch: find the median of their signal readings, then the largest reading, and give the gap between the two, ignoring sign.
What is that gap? 13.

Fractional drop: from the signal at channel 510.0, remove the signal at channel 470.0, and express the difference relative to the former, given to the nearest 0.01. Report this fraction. -0.94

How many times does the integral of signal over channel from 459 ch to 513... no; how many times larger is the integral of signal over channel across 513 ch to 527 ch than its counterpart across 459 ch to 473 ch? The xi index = 0.94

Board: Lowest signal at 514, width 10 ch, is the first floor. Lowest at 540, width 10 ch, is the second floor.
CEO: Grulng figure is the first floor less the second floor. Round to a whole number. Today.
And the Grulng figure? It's -166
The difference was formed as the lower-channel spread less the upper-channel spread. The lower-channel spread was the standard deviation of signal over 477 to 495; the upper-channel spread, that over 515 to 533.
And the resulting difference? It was 3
